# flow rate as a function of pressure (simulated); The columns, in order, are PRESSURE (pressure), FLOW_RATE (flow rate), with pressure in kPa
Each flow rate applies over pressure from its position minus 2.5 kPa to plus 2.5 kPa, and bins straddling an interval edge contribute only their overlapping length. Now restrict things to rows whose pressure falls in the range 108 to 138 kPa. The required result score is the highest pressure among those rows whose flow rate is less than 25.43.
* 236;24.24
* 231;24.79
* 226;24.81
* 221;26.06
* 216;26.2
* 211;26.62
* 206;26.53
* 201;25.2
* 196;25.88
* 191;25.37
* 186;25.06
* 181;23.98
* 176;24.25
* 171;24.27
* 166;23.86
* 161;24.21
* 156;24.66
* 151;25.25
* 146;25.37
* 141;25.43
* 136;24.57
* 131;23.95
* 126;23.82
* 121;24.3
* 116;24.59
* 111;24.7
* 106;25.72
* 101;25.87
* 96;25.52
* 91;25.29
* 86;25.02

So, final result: 136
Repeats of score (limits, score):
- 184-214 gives 201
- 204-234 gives 231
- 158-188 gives 186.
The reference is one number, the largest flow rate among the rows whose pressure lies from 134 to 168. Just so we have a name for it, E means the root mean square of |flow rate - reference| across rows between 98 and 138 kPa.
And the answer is 1.02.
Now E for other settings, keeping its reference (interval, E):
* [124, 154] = 0.96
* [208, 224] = 0.90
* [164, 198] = 1.05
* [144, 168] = 0.96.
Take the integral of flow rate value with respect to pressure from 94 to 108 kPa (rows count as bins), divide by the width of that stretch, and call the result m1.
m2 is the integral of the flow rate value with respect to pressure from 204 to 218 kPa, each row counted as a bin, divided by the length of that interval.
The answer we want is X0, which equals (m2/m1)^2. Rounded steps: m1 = 25.7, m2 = 26.5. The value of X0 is 1.06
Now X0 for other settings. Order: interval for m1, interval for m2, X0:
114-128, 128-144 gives 1.03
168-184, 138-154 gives 1.09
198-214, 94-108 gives 0.97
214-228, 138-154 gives 0.97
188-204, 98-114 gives 0.99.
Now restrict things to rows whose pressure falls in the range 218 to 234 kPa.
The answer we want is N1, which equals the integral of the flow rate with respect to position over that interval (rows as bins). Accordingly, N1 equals 404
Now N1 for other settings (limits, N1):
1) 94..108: 360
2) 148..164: 395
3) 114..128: 339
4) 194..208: 362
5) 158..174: 386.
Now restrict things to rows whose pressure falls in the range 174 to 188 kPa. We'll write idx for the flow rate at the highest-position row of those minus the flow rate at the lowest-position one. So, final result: 0.8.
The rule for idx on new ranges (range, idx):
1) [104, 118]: -1.1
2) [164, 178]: 0.4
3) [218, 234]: -1.3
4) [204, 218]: -0.3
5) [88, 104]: 0.6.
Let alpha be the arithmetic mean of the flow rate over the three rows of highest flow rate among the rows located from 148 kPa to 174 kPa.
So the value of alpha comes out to 24.7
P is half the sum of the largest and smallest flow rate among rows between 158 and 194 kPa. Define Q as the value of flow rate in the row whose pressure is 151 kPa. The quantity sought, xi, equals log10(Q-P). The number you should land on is -0.2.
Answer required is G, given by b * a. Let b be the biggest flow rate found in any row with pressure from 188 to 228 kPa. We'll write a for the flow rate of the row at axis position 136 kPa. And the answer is 654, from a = 24.57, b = 26.62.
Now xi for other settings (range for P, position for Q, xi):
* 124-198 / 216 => 0.1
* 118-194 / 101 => 0.1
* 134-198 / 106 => -0.1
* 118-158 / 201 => -0.2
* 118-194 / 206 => 0.3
